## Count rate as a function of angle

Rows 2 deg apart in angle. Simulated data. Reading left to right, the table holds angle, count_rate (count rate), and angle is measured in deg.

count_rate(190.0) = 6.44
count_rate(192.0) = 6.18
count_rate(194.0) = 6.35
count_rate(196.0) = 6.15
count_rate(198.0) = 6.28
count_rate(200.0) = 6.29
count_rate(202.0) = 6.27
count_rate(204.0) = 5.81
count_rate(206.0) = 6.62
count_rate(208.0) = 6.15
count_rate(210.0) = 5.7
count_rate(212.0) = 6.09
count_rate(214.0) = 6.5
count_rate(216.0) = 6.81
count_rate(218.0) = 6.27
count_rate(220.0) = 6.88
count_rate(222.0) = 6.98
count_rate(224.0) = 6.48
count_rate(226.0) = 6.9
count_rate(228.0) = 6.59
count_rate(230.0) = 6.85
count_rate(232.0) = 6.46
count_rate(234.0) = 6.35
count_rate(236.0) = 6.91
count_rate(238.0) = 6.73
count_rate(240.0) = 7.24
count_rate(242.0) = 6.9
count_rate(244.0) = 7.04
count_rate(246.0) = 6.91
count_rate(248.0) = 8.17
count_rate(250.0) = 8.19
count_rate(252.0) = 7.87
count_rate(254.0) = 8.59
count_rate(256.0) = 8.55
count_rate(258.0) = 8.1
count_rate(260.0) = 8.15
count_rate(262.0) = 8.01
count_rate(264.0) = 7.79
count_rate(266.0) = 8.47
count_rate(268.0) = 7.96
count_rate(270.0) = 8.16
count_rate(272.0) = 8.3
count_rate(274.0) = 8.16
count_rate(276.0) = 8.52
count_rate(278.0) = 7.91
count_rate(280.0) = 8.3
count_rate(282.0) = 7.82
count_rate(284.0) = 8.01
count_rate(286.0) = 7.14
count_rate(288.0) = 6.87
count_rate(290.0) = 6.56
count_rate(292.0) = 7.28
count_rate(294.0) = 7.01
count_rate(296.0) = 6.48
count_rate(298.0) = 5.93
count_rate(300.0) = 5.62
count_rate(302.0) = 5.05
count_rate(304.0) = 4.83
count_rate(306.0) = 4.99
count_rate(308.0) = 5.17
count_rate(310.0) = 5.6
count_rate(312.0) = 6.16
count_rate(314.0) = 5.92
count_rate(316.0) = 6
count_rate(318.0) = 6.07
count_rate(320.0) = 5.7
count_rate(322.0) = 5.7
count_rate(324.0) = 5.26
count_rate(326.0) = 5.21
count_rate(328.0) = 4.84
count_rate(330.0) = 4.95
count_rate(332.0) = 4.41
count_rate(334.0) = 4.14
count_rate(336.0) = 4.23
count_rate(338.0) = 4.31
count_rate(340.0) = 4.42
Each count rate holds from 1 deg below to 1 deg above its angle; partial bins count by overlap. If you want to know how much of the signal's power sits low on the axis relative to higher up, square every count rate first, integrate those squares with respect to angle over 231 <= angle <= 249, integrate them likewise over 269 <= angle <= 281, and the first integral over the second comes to 1.1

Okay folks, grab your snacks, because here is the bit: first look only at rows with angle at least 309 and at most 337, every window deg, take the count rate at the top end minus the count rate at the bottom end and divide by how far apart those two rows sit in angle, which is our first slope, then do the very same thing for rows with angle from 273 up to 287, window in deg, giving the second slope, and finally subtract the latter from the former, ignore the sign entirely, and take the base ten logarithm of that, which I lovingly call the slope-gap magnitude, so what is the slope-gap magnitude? -1.5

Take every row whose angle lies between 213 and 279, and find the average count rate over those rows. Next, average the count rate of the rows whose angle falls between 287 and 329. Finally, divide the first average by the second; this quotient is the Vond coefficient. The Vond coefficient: 1.28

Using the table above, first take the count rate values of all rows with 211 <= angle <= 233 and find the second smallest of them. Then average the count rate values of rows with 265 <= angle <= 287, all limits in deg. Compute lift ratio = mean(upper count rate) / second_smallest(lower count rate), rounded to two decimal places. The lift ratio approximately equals 1.29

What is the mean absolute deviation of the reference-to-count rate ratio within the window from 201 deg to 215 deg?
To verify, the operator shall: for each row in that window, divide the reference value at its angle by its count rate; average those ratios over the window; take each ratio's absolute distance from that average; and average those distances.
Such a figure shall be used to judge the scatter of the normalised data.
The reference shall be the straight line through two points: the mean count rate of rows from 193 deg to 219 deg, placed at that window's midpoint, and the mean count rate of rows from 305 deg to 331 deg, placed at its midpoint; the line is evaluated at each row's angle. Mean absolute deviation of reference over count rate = 0.042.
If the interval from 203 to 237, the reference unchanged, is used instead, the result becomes 0.051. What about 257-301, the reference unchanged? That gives 0.068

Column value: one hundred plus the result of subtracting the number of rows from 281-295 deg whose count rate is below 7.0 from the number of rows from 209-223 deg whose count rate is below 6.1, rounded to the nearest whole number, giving 100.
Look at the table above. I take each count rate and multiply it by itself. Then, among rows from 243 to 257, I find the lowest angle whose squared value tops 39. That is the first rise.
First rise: 244.0 deg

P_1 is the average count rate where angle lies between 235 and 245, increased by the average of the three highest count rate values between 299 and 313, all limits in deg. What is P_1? 12.8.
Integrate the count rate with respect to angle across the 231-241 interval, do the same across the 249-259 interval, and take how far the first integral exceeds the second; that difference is -15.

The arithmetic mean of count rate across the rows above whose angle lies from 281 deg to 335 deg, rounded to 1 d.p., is 5.9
